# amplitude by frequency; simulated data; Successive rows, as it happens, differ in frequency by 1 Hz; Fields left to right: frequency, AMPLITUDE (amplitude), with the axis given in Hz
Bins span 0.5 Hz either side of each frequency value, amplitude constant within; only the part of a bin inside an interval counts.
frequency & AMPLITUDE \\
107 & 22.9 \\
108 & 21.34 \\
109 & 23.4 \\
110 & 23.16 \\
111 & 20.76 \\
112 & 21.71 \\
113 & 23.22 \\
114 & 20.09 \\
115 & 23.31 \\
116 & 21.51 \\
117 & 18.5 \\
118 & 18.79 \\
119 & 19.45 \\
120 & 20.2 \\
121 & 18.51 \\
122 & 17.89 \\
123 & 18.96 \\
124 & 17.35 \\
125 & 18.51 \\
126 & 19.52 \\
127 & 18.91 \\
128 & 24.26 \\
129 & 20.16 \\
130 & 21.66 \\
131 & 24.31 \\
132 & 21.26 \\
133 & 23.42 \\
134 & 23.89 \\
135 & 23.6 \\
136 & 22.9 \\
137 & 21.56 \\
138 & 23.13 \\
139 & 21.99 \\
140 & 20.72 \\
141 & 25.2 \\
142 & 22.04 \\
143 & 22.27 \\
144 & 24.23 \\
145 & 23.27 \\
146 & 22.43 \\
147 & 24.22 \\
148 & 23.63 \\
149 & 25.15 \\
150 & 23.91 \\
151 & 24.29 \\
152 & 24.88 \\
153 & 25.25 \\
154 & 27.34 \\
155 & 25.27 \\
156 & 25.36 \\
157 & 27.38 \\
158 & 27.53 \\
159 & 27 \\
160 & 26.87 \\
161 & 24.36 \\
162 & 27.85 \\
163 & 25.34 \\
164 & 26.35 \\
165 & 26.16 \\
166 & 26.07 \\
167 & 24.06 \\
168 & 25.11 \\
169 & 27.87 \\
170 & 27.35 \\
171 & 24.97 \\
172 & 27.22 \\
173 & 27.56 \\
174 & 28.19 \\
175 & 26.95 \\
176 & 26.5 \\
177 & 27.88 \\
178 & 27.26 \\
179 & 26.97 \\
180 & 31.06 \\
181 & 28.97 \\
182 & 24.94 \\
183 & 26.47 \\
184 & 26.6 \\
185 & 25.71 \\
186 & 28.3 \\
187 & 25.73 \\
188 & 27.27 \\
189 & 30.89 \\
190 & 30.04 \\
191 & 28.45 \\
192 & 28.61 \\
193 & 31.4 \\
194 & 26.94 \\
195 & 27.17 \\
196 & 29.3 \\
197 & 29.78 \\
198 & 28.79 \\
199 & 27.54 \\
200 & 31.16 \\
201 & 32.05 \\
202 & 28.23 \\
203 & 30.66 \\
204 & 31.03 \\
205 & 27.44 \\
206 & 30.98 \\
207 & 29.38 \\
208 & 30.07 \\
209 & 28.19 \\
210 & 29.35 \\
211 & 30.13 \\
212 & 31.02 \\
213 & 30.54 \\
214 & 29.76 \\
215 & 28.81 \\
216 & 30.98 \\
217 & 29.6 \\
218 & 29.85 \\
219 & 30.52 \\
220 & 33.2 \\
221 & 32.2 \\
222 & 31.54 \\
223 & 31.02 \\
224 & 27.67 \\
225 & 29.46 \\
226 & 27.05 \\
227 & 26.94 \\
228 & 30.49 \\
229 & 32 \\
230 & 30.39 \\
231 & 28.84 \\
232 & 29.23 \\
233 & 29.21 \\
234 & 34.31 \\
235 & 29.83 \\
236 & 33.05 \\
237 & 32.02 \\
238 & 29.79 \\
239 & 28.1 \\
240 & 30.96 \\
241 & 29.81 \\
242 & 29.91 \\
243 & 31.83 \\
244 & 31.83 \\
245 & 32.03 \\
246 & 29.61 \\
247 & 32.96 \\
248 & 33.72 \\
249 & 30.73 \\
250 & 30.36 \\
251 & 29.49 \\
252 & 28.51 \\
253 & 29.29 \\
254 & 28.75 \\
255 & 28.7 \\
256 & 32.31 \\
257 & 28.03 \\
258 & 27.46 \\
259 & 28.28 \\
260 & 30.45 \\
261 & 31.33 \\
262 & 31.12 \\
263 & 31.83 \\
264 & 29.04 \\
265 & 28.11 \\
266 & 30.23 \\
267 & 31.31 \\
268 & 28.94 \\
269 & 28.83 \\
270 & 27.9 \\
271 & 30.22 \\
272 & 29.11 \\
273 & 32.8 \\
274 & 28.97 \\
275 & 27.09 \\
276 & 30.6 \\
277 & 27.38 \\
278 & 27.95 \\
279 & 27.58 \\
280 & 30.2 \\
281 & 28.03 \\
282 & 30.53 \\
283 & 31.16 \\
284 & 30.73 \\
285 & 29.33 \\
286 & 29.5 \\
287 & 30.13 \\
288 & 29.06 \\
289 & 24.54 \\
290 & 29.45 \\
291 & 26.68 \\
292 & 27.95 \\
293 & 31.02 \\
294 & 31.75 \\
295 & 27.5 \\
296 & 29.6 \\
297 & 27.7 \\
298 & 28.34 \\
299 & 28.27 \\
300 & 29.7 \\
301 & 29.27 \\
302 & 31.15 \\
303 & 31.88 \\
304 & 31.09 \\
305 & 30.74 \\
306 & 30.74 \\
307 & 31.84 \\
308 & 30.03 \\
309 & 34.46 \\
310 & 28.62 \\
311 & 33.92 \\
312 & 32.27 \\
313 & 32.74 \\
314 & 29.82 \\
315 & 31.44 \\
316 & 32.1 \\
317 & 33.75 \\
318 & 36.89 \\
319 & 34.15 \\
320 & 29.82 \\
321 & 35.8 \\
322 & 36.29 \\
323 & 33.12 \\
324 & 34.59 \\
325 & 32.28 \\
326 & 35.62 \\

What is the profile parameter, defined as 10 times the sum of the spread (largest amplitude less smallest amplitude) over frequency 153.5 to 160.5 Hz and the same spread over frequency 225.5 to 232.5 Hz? 73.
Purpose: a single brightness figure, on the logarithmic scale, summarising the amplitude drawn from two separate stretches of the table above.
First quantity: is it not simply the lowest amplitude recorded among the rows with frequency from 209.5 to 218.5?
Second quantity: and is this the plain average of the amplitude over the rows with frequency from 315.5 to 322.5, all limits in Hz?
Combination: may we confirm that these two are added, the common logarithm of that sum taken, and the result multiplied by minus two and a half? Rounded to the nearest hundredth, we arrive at -4.50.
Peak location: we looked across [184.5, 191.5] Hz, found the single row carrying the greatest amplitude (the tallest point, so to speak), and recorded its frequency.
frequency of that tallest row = 189 Hz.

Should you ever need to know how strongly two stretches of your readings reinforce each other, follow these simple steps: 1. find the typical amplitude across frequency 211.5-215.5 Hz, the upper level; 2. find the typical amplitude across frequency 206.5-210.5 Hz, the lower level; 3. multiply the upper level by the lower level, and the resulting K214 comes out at 878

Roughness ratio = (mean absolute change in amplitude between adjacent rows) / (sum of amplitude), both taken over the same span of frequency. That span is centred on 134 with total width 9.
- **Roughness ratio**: 0.0074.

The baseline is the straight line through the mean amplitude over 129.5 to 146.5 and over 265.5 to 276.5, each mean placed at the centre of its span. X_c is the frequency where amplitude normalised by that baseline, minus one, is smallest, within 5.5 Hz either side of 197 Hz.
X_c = 194 Hz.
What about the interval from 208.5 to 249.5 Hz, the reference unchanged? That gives 227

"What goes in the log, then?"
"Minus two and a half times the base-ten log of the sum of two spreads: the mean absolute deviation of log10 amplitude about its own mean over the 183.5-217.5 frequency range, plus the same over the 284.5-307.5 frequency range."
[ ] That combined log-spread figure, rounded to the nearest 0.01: 3.45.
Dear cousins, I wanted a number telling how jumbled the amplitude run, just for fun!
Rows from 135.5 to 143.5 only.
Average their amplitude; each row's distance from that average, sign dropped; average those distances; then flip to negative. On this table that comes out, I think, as -0.95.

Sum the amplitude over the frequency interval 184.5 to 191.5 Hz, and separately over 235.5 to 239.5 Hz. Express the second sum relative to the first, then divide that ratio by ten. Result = 0.06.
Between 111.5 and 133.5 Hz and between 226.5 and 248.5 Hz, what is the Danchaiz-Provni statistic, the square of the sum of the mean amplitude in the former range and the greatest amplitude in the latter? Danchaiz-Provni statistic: 3007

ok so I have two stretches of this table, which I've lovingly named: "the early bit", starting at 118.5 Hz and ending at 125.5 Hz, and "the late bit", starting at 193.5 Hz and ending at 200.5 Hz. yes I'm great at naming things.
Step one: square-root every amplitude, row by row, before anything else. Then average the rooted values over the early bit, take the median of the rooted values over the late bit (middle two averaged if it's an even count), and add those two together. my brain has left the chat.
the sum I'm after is 9.69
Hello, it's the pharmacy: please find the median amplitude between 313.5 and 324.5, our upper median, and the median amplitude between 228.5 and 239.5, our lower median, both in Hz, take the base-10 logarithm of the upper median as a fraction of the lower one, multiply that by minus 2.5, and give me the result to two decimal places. -0.13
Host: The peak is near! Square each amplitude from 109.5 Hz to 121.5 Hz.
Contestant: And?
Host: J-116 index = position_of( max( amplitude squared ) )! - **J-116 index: 115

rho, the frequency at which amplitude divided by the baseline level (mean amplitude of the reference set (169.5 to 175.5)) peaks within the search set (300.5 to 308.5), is 303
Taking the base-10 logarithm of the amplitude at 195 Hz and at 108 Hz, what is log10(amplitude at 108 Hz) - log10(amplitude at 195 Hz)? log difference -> -0.10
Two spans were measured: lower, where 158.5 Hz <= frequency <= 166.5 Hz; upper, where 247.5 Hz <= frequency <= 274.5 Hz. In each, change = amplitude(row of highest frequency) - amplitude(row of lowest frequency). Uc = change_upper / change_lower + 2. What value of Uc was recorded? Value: 7.1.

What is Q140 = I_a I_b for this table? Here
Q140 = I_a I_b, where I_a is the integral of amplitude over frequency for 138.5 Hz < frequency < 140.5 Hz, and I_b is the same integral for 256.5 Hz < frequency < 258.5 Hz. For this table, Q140 2370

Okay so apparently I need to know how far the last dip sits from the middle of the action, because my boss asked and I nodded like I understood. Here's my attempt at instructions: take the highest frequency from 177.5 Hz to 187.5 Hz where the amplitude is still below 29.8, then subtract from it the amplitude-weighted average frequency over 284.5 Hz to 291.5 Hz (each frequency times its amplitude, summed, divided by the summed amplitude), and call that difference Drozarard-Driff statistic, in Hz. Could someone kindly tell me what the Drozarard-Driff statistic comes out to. -100.9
